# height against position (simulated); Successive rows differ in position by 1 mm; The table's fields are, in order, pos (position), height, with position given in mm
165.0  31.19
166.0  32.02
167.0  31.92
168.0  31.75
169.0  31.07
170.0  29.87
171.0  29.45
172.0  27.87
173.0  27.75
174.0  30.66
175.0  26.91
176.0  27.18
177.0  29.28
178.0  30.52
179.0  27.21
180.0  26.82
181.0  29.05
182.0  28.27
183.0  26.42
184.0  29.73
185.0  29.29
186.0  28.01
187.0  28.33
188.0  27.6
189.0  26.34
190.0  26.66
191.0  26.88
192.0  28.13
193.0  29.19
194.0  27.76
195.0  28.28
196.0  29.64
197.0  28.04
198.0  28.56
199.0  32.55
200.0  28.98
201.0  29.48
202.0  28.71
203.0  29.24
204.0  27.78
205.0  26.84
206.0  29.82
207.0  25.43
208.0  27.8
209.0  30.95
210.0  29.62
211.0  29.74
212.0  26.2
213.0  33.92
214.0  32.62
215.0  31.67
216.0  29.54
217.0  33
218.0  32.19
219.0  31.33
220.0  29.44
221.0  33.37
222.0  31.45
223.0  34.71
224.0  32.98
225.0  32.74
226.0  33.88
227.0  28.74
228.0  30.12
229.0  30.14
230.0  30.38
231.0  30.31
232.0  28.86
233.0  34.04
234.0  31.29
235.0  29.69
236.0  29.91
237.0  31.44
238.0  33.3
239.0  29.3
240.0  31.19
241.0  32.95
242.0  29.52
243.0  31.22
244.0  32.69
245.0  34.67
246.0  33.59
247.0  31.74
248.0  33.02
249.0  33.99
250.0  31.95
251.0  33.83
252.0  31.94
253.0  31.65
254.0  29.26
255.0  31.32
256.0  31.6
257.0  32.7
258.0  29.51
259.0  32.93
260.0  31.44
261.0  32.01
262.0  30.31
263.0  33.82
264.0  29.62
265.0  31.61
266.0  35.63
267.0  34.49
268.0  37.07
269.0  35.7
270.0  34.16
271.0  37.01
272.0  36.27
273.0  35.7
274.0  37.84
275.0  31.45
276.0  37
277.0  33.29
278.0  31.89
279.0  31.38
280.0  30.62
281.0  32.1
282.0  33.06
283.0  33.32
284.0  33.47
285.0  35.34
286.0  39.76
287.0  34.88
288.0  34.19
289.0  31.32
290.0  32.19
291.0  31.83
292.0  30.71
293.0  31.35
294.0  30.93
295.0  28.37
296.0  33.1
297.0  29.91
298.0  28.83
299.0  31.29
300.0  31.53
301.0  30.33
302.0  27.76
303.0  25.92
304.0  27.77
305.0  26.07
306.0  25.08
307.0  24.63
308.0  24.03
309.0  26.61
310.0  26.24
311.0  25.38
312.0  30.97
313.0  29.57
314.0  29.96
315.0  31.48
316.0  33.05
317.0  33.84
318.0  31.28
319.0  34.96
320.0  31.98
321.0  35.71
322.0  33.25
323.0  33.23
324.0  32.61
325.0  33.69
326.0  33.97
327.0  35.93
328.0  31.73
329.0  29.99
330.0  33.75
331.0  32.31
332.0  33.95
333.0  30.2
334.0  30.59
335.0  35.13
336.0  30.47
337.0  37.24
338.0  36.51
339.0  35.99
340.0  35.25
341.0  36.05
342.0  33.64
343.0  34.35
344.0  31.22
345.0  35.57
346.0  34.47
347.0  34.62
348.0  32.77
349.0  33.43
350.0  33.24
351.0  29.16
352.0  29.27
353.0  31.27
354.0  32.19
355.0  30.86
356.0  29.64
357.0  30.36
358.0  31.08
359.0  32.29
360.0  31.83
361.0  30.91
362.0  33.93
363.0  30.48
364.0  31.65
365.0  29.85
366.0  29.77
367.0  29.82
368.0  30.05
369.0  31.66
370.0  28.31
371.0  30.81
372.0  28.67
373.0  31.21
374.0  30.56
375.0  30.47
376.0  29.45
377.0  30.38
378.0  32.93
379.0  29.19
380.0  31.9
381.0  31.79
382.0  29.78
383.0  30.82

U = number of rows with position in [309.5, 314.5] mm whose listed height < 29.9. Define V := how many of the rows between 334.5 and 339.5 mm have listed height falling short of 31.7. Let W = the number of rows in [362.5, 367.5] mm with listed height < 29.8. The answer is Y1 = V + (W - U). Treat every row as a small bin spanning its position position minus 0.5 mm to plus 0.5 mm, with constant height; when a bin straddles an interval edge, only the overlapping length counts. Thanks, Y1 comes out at -1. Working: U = 3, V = 1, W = 1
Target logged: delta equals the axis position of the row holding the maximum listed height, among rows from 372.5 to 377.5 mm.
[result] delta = 373.0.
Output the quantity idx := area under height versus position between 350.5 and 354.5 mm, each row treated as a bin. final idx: 122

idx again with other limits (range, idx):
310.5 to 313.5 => 86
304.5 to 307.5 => 76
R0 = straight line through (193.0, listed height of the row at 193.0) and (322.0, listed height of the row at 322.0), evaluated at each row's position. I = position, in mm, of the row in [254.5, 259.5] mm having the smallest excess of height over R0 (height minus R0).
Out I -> 258.0 mm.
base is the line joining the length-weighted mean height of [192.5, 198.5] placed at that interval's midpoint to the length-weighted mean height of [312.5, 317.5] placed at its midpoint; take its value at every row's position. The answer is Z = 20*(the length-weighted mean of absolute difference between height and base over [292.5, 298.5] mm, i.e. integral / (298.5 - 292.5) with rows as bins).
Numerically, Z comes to 29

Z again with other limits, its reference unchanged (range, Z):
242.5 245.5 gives 61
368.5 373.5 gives 57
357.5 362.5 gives 23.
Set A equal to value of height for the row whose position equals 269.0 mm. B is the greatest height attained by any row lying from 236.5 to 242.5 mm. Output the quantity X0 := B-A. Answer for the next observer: -2.4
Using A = 35.7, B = 33.3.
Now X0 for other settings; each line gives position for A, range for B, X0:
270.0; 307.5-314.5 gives -3.2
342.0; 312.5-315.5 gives -2.2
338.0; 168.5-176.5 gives -5.4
